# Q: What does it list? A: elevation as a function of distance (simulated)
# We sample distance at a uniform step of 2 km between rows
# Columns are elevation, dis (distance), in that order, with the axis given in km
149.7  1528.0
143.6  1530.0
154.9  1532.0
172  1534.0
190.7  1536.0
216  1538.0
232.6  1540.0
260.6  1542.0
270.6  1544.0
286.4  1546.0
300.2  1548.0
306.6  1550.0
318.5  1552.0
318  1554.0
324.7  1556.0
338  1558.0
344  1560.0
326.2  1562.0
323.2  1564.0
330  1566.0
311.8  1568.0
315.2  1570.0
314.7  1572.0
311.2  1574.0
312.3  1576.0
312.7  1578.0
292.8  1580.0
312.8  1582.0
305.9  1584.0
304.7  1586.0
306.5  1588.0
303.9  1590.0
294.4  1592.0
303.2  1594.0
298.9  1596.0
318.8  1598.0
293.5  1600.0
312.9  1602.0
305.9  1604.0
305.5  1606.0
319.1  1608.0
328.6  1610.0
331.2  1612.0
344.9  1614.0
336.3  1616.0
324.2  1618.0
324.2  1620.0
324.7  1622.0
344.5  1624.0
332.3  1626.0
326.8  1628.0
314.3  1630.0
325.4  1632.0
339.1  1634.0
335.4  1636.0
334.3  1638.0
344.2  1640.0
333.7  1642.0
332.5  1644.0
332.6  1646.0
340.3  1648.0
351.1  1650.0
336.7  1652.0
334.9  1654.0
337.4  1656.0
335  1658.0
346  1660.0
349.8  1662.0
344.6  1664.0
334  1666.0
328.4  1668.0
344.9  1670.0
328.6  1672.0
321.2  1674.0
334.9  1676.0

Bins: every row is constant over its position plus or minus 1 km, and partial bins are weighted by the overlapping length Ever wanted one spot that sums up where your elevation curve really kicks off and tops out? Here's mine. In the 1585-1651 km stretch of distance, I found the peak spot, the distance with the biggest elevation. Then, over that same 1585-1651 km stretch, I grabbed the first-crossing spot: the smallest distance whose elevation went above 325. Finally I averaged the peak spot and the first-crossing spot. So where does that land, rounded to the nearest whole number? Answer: 1630 km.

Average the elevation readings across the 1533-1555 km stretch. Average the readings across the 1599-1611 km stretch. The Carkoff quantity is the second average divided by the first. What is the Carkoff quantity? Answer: 1.19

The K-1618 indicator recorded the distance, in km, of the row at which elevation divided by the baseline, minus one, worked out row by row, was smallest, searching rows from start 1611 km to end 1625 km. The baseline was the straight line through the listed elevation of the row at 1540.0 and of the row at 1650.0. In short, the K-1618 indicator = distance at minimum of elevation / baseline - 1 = 1622.0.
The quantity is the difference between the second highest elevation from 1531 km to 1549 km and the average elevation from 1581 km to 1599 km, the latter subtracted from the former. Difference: -19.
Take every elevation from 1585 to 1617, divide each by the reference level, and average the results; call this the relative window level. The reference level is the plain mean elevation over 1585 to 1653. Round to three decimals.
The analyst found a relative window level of 0.967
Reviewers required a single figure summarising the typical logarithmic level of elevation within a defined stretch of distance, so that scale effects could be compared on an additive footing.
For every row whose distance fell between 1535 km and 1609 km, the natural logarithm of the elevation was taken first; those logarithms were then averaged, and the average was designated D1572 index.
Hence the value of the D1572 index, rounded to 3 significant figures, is 5.70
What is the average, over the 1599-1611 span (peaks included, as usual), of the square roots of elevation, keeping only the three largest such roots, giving 17.9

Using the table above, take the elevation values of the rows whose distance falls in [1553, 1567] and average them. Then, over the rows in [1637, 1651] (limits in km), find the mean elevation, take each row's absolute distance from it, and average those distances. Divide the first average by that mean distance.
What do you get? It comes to 56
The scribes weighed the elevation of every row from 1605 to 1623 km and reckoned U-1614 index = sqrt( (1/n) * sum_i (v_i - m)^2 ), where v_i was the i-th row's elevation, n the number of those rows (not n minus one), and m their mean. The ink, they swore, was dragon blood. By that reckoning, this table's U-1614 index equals 10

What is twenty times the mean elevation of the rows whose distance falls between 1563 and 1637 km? 6347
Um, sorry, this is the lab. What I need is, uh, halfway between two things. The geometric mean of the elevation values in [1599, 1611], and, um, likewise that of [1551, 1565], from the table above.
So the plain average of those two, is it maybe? 319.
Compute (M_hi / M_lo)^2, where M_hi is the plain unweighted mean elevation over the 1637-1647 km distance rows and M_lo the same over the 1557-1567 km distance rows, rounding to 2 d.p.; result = 1.02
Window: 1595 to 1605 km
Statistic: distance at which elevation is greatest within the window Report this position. 1598.0 km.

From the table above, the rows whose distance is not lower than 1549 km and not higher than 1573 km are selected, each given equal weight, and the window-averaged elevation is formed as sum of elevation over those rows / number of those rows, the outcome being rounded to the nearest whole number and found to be 323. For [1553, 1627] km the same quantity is 318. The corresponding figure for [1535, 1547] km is 243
